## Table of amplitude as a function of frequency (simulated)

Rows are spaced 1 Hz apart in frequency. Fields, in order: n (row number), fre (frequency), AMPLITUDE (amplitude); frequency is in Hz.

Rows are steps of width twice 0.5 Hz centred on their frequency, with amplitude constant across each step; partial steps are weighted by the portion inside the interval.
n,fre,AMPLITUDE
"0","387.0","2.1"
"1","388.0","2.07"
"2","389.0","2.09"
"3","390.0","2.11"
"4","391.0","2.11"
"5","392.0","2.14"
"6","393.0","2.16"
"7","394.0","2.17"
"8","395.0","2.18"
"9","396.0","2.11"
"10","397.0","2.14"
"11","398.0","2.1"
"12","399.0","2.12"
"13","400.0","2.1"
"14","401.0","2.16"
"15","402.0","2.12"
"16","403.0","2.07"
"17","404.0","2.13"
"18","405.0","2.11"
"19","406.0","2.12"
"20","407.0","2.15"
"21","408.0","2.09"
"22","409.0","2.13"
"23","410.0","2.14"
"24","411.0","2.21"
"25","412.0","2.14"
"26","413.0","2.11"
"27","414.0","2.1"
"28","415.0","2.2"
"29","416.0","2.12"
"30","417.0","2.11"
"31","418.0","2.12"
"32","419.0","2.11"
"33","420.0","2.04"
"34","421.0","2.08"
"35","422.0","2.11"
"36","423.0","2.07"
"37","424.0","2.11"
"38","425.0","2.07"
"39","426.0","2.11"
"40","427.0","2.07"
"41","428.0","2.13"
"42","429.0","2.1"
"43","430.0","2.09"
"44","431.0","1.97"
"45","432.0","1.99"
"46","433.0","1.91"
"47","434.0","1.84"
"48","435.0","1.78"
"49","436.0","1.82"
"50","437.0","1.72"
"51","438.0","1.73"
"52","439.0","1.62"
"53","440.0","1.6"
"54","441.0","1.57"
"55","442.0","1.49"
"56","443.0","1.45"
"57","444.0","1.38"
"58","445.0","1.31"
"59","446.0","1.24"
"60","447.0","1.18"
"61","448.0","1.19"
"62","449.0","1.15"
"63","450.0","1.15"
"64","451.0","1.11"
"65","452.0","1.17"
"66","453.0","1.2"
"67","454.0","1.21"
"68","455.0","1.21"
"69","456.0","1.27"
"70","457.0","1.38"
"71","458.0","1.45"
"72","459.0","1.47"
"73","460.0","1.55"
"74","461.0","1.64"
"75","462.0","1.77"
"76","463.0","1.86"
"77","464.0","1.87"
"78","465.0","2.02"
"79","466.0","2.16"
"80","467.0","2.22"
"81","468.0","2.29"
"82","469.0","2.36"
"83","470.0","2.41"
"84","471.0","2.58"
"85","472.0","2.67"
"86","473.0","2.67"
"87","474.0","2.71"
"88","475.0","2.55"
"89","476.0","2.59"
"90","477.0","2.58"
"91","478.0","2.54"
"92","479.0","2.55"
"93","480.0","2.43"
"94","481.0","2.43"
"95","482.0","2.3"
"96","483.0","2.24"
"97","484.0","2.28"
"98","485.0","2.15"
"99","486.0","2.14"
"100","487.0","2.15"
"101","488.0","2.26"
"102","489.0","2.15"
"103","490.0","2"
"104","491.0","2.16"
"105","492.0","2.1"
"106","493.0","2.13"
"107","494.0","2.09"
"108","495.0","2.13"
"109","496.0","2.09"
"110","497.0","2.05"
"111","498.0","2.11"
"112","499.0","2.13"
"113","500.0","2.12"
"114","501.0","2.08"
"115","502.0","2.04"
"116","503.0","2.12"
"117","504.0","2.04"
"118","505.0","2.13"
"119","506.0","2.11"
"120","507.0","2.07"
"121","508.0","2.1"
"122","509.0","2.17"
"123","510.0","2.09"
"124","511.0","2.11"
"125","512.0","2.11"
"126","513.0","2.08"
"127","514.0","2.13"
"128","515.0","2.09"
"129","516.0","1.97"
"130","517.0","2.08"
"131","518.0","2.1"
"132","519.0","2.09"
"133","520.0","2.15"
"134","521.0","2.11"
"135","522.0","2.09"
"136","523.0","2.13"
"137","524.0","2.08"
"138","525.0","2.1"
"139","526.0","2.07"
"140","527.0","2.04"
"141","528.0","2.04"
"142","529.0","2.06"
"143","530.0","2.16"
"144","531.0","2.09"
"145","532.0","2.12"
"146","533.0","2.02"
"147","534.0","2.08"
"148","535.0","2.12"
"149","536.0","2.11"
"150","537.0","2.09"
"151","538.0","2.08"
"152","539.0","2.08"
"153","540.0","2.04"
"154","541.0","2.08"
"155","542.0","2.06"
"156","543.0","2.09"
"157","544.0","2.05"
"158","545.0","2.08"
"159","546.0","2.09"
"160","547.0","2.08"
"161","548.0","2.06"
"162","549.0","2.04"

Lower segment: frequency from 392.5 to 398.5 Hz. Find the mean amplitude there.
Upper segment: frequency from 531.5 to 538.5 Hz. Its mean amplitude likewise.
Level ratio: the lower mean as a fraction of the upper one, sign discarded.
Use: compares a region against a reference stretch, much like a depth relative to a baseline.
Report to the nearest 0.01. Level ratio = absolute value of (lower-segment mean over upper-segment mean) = 1.03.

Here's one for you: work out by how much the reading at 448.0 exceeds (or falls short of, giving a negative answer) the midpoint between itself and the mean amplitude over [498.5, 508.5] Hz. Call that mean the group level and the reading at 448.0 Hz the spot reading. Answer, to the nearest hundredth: -0.45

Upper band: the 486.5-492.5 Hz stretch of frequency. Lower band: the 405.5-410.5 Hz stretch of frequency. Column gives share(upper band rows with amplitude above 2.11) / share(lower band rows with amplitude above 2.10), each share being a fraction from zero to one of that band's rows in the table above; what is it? 0.83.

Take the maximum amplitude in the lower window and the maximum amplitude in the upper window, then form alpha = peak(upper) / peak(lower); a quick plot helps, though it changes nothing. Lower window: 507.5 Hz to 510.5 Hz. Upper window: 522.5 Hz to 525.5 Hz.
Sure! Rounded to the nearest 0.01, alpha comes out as 0.98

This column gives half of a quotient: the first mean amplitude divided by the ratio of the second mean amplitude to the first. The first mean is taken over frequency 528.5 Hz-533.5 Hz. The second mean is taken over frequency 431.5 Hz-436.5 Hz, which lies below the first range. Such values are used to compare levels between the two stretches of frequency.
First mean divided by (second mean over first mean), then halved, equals 1.2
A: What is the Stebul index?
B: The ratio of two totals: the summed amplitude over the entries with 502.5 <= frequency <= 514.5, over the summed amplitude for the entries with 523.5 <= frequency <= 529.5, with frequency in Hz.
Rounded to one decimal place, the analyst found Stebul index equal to 2.0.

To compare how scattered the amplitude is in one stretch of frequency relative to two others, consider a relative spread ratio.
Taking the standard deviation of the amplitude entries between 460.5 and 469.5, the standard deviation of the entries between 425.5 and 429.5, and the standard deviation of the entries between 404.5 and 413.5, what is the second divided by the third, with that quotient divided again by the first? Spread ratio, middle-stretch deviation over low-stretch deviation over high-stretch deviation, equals 3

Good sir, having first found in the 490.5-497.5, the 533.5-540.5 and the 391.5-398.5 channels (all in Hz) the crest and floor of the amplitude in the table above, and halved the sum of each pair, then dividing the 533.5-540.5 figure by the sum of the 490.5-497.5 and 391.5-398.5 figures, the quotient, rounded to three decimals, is 0.490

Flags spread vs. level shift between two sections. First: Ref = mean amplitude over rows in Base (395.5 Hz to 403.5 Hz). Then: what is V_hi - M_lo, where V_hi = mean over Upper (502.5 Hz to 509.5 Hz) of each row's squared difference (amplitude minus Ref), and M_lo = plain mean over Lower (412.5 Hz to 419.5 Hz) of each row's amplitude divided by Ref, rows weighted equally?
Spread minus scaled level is -1.00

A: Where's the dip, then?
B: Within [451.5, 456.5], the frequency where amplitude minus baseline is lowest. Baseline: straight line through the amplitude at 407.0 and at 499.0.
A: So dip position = 452.0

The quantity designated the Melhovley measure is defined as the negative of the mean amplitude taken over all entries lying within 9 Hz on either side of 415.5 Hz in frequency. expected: -2.12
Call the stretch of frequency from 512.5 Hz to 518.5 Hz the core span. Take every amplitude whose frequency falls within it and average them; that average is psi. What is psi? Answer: 2.075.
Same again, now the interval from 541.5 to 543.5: 2.075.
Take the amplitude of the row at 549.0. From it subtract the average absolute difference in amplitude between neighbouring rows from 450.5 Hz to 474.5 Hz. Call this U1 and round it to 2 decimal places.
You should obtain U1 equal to 1.97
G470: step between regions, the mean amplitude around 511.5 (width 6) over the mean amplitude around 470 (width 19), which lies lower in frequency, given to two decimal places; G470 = 0.91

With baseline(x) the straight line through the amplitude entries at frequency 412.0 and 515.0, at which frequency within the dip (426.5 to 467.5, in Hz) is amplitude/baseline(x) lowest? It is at 451.0 Hz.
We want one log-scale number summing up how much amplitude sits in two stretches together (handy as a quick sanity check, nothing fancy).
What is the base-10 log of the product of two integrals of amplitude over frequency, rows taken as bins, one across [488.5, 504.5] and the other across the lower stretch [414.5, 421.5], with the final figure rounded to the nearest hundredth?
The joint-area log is 2.70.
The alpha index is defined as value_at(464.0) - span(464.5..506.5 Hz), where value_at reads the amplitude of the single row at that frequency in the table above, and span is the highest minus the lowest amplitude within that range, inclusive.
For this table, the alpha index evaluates 1.2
